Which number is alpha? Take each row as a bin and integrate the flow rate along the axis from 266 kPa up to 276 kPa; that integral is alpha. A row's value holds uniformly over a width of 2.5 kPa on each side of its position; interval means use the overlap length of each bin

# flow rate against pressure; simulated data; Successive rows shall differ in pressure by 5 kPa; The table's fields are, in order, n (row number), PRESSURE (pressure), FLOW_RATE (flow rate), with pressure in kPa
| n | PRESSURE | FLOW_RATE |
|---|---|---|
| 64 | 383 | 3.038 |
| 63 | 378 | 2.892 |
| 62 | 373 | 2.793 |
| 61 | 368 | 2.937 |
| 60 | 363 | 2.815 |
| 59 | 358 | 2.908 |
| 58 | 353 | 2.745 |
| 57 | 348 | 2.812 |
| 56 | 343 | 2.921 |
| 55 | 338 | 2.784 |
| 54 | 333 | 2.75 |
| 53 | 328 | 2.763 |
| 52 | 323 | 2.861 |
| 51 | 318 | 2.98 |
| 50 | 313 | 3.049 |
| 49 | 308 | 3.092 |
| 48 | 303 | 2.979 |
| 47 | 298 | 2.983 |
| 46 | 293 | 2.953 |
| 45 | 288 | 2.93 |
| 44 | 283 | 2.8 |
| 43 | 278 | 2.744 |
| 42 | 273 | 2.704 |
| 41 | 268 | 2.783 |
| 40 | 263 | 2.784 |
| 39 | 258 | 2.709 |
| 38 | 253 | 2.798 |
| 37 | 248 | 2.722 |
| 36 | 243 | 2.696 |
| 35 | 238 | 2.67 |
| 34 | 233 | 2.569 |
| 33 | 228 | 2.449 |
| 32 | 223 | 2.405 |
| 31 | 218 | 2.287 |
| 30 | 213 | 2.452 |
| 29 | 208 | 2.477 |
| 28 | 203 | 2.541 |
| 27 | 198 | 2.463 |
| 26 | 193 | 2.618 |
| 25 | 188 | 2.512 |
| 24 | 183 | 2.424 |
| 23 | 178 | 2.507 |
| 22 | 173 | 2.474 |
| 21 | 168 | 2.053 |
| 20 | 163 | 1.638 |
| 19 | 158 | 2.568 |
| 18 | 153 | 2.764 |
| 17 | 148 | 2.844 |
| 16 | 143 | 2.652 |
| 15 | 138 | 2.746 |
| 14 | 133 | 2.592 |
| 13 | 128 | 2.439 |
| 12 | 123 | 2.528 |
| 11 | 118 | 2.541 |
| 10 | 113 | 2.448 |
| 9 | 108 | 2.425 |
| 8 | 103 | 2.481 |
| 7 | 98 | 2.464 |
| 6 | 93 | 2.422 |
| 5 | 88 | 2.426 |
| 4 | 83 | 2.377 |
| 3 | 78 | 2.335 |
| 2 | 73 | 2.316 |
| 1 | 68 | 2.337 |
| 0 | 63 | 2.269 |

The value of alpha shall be 27.4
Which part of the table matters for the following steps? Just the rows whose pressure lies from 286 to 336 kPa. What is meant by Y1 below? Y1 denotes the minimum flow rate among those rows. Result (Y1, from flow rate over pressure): 2.75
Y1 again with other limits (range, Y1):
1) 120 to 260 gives 1.638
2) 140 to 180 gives 1.638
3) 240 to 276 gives 2.696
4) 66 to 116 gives 2.316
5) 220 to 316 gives 2.405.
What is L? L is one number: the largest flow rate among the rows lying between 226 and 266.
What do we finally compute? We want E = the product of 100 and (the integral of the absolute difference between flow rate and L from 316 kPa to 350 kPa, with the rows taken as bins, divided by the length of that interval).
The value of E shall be 7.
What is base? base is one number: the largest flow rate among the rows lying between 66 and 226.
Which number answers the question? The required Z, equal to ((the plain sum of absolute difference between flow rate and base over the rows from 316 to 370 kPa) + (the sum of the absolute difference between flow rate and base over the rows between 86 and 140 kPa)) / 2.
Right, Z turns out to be 2.3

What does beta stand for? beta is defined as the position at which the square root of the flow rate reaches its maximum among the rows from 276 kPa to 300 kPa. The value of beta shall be 298 kPa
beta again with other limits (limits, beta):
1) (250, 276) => 253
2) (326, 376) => 368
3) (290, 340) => 308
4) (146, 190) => 148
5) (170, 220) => 193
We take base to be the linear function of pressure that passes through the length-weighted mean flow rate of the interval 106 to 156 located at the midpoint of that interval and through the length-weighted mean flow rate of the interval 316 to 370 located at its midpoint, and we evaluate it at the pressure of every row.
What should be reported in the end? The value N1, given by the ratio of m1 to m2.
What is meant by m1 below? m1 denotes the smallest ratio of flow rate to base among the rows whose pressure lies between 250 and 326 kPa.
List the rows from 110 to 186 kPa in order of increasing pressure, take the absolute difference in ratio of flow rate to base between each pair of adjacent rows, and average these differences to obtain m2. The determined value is 12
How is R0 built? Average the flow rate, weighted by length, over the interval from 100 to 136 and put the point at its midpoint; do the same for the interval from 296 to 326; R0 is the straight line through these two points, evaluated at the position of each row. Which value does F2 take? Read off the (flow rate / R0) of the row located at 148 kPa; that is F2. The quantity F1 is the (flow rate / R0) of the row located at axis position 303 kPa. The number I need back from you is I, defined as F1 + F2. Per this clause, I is 2.11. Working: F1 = 1.00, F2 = 1.11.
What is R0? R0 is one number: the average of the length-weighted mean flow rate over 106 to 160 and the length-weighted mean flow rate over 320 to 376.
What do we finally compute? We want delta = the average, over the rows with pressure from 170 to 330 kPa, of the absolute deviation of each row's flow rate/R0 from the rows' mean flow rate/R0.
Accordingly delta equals 0.066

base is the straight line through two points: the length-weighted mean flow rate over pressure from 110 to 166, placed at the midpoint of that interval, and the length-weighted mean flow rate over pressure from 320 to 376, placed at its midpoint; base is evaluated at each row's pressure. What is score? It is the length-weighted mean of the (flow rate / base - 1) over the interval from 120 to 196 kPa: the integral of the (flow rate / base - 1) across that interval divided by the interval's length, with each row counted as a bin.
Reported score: -0.02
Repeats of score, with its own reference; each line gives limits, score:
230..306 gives 0.03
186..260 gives -0.03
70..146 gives 0.00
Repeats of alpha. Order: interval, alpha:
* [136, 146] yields 27.0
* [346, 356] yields 27.8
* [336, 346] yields 28.5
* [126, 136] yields 25.3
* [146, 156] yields 27.9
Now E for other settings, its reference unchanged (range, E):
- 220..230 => 38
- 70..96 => 42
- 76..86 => 44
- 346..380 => 6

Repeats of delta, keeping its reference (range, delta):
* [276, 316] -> 0.032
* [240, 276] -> 0.015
